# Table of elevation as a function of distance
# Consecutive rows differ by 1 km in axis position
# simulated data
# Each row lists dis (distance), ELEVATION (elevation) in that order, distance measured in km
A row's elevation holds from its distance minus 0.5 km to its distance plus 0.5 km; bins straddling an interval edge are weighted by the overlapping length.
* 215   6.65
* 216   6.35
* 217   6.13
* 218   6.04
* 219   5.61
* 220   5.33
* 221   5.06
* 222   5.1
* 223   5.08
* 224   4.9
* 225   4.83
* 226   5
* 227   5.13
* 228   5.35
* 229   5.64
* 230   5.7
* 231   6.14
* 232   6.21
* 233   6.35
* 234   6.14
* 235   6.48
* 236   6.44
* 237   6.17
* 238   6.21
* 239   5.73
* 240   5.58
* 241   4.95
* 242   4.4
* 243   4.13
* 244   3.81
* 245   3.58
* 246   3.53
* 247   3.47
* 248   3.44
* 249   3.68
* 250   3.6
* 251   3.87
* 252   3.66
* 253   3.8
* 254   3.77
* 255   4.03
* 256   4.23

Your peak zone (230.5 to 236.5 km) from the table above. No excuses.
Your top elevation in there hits 6.48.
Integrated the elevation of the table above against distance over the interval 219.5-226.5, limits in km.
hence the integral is 35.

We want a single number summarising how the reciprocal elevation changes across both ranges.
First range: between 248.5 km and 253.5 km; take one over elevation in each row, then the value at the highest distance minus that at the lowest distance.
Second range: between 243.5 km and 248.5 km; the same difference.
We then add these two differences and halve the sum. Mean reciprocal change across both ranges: 0.01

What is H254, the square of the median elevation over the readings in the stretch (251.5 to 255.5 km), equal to 14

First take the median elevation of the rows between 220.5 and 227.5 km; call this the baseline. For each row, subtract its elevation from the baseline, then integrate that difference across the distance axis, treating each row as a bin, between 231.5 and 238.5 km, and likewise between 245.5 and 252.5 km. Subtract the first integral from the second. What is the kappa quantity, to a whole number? 19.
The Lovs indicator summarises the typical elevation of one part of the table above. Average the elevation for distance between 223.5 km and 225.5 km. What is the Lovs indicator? 4.9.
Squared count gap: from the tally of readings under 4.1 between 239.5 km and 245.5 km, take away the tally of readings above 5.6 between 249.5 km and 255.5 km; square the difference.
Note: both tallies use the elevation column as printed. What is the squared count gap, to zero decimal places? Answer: 4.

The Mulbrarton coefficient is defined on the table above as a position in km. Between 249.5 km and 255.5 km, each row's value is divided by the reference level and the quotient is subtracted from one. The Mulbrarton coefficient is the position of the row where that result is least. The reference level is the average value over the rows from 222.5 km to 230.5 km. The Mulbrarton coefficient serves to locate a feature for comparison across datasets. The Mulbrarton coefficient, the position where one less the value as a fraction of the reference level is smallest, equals 255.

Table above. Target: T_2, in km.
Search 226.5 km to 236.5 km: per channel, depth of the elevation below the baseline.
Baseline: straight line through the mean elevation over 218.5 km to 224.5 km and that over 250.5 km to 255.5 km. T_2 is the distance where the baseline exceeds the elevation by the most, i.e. 227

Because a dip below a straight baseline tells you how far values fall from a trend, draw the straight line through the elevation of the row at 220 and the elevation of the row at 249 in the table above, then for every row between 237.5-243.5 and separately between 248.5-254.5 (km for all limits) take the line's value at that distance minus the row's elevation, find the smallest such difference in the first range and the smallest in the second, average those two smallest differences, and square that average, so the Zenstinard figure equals 1.3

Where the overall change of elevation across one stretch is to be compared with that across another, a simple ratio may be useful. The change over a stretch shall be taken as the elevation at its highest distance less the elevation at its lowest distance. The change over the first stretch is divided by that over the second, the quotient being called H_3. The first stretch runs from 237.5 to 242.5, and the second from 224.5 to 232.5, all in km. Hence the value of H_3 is -1.3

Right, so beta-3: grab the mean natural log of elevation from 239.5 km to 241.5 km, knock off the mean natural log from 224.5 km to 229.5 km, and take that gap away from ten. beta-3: 10.0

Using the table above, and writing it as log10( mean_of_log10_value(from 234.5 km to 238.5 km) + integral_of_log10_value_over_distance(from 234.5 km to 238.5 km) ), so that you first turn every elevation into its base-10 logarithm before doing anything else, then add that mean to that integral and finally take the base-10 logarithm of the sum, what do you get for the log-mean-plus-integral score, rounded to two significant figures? 0.60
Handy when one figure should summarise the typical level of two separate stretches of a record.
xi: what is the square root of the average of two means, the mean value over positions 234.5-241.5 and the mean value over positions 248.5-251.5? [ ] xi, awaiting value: 2.20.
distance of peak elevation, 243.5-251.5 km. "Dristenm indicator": 251 km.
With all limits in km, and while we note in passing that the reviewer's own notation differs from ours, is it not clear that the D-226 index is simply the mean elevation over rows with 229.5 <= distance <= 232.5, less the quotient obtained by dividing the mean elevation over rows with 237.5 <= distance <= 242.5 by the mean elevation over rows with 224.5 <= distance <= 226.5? 4.9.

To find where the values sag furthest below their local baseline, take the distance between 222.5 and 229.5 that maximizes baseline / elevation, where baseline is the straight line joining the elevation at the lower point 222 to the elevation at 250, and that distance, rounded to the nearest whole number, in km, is 225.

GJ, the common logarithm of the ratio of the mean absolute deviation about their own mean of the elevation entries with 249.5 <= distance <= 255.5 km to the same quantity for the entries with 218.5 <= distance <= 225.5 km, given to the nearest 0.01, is -0.24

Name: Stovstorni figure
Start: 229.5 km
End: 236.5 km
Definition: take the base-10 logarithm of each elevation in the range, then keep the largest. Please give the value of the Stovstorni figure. 0.81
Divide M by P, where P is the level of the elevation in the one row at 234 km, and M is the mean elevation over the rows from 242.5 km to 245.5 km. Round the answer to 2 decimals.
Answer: 0.63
